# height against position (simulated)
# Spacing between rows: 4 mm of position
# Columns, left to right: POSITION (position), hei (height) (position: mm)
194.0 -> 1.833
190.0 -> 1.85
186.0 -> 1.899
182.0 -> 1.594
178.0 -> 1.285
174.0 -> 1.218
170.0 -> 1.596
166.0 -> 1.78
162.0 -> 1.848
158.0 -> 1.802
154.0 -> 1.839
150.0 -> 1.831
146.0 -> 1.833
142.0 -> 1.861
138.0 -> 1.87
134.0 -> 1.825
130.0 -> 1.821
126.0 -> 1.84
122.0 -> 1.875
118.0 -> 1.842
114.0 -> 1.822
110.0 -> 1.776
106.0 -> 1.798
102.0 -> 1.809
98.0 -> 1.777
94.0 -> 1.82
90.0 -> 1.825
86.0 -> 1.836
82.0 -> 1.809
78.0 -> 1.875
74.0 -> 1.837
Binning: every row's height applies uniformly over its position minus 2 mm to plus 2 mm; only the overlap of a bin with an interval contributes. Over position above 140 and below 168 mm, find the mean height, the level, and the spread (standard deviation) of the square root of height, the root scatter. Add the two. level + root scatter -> 1.84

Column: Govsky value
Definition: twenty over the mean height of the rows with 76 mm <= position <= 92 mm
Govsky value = 10.9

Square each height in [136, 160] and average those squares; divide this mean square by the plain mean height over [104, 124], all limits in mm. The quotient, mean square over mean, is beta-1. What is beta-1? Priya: 1.86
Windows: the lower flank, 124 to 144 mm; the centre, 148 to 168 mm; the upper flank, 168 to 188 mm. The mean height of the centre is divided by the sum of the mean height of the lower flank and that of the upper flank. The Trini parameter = 0.541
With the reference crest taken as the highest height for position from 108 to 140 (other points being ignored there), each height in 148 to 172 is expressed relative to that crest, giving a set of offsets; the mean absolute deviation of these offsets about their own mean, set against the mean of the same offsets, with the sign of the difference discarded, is 0.16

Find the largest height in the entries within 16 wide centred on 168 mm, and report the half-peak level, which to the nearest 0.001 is 0.924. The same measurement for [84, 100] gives 0.918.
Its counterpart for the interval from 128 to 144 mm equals 0.935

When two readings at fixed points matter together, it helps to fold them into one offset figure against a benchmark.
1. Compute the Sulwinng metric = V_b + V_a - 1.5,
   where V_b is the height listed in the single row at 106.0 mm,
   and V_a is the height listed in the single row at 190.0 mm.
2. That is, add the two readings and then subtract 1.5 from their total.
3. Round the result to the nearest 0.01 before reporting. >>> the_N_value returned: 2.15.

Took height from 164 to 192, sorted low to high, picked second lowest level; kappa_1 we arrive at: 1.285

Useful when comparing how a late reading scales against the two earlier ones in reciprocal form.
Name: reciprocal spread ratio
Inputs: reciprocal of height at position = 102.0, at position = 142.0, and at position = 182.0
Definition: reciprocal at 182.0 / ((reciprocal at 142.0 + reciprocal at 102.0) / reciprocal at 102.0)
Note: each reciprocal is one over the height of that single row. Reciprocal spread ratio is 0.318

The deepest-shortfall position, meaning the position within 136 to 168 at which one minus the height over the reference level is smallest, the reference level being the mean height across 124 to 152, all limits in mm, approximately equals 138.0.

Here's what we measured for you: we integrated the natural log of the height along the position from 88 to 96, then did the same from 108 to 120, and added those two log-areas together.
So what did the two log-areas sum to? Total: 12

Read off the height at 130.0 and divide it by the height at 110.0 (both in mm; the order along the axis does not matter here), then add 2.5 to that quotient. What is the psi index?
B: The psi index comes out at 3.53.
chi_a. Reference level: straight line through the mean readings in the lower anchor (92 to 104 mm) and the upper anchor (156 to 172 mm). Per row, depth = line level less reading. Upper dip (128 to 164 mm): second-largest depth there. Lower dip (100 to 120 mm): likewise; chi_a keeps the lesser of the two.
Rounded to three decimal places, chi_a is -0.041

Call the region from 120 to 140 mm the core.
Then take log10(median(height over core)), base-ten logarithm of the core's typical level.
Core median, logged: 0.265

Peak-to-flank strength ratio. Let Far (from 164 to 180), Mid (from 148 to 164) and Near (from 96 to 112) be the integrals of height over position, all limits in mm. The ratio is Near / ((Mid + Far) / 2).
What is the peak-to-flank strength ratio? 1.08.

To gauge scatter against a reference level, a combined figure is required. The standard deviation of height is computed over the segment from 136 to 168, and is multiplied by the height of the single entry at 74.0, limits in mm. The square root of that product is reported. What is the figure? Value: 0.23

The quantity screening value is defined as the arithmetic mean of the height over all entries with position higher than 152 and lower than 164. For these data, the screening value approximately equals 1.83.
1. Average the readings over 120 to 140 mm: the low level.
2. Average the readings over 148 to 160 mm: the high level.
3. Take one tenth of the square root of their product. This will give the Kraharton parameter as 0.184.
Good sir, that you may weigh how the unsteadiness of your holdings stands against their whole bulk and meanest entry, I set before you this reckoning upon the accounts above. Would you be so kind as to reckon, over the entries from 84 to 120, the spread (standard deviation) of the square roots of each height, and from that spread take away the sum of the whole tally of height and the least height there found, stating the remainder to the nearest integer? -18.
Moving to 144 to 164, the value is -11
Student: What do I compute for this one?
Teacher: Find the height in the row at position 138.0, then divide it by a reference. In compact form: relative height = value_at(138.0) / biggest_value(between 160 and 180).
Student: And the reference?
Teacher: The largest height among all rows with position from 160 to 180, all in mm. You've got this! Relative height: 1.01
